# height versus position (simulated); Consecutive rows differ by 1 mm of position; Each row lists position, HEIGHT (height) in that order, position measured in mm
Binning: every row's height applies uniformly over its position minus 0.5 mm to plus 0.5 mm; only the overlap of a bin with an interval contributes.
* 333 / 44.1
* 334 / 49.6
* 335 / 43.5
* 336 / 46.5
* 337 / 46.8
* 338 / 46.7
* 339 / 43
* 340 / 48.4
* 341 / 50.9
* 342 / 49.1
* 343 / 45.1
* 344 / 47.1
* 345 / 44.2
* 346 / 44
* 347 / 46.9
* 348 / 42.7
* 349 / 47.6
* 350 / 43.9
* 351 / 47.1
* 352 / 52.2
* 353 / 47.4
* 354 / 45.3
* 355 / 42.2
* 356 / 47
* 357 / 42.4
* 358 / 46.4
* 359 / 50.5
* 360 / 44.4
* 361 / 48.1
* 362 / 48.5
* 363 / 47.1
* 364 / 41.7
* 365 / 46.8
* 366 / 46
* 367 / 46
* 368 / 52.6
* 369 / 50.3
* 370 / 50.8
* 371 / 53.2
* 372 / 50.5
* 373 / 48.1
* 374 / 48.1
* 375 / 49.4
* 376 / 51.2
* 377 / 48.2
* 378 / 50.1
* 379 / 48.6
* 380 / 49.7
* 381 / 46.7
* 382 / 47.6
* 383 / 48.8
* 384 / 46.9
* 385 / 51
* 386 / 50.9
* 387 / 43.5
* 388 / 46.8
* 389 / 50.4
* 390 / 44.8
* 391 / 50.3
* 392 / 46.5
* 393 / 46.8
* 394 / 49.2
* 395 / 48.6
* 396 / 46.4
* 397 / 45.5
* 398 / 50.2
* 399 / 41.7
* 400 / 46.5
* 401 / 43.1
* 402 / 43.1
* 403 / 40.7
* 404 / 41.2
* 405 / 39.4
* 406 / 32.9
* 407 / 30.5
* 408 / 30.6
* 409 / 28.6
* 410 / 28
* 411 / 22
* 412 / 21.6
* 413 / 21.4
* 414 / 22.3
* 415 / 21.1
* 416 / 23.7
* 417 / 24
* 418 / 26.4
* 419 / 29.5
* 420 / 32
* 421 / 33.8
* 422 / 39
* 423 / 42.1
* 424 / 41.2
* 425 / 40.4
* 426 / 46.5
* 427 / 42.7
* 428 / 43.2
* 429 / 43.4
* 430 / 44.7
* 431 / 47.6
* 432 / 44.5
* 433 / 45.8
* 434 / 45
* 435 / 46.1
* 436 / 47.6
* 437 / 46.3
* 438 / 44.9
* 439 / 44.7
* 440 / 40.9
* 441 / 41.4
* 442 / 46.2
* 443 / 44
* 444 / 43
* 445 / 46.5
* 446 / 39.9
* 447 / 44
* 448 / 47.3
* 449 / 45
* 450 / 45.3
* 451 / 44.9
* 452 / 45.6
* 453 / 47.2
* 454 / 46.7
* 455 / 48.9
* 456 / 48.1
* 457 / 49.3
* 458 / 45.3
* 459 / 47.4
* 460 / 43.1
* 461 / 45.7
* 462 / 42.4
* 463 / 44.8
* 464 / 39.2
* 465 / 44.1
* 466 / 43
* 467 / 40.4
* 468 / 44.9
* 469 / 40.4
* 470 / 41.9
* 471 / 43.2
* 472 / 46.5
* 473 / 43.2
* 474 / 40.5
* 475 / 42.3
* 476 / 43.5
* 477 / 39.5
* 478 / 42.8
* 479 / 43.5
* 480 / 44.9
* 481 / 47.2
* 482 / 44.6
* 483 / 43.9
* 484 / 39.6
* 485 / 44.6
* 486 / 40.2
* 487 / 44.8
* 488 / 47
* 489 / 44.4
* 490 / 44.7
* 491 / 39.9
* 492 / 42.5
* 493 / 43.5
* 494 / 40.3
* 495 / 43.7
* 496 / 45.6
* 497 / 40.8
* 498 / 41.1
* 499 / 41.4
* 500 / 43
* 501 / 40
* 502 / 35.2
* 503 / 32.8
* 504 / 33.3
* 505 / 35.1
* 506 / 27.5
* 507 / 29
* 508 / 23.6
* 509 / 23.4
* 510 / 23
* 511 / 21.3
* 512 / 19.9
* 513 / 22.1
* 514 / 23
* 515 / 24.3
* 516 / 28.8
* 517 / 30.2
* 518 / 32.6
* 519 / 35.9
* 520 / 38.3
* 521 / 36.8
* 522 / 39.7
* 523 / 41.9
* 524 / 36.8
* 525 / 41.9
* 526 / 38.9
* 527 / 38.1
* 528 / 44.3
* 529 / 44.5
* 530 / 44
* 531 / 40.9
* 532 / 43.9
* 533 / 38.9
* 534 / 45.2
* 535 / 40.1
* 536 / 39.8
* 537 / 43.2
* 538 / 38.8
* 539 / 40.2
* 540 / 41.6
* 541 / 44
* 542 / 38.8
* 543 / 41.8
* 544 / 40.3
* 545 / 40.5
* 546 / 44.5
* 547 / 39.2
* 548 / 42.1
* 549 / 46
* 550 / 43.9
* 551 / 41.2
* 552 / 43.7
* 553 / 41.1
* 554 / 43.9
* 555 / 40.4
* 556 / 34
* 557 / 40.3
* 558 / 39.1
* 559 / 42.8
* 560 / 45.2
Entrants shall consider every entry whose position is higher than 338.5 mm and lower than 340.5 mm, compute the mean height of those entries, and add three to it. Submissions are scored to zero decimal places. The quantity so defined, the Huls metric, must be 49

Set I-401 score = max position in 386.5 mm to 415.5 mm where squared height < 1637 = 415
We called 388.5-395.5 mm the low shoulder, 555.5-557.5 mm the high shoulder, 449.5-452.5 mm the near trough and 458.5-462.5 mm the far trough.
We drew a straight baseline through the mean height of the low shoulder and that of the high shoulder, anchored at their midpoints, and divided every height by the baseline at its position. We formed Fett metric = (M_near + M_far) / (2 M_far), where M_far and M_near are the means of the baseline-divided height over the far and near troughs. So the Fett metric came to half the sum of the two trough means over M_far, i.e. 1.000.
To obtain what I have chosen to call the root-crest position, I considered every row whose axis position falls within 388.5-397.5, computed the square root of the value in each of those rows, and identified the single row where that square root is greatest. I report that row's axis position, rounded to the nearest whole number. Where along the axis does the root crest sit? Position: 389 mm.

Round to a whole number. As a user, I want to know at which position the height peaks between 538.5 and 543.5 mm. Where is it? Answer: 541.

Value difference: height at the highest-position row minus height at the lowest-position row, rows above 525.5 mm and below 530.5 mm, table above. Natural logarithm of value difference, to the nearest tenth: 1.6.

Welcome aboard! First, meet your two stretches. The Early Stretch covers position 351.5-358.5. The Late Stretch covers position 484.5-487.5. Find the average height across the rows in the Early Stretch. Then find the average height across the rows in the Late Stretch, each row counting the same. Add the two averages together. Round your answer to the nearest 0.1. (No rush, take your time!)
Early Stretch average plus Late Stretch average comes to 89.3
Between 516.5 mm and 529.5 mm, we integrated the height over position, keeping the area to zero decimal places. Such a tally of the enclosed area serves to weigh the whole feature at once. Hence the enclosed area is 500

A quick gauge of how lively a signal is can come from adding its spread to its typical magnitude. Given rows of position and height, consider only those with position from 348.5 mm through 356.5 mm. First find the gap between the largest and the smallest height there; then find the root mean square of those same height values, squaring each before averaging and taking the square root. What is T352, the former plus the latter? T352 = 57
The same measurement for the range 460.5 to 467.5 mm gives 49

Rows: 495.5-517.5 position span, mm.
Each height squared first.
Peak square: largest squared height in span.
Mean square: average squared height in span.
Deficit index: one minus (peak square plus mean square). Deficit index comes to -3109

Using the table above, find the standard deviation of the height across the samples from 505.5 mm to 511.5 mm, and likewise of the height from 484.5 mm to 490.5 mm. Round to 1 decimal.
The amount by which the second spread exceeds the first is -0.7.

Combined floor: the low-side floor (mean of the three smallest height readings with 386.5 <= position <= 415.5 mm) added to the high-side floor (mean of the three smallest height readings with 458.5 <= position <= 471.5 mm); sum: 61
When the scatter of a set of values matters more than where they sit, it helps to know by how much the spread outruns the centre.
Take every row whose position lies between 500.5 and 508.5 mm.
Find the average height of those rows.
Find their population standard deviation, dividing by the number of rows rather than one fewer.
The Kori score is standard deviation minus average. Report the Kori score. -27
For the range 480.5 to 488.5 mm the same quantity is -41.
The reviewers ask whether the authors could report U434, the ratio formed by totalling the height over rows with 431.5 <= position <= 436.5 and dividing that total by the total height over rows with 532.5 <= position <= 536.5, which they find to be 1.4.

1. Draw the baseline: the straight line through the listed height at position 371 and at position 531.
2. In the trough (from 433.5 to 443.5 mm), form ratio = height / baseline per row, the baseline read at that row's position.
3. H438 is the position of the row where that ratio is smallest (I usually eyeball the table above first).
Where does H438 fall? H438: 440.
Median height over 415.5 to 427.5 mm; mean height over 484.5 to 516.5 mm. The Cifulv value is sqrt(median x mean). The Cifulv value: 35.8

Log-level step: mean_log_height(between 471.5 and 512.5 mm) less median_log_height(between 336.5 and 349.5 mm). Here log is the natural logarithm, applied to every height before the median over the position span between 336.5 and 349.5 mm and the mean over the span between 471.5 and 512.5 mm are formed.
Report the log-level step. -0.21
